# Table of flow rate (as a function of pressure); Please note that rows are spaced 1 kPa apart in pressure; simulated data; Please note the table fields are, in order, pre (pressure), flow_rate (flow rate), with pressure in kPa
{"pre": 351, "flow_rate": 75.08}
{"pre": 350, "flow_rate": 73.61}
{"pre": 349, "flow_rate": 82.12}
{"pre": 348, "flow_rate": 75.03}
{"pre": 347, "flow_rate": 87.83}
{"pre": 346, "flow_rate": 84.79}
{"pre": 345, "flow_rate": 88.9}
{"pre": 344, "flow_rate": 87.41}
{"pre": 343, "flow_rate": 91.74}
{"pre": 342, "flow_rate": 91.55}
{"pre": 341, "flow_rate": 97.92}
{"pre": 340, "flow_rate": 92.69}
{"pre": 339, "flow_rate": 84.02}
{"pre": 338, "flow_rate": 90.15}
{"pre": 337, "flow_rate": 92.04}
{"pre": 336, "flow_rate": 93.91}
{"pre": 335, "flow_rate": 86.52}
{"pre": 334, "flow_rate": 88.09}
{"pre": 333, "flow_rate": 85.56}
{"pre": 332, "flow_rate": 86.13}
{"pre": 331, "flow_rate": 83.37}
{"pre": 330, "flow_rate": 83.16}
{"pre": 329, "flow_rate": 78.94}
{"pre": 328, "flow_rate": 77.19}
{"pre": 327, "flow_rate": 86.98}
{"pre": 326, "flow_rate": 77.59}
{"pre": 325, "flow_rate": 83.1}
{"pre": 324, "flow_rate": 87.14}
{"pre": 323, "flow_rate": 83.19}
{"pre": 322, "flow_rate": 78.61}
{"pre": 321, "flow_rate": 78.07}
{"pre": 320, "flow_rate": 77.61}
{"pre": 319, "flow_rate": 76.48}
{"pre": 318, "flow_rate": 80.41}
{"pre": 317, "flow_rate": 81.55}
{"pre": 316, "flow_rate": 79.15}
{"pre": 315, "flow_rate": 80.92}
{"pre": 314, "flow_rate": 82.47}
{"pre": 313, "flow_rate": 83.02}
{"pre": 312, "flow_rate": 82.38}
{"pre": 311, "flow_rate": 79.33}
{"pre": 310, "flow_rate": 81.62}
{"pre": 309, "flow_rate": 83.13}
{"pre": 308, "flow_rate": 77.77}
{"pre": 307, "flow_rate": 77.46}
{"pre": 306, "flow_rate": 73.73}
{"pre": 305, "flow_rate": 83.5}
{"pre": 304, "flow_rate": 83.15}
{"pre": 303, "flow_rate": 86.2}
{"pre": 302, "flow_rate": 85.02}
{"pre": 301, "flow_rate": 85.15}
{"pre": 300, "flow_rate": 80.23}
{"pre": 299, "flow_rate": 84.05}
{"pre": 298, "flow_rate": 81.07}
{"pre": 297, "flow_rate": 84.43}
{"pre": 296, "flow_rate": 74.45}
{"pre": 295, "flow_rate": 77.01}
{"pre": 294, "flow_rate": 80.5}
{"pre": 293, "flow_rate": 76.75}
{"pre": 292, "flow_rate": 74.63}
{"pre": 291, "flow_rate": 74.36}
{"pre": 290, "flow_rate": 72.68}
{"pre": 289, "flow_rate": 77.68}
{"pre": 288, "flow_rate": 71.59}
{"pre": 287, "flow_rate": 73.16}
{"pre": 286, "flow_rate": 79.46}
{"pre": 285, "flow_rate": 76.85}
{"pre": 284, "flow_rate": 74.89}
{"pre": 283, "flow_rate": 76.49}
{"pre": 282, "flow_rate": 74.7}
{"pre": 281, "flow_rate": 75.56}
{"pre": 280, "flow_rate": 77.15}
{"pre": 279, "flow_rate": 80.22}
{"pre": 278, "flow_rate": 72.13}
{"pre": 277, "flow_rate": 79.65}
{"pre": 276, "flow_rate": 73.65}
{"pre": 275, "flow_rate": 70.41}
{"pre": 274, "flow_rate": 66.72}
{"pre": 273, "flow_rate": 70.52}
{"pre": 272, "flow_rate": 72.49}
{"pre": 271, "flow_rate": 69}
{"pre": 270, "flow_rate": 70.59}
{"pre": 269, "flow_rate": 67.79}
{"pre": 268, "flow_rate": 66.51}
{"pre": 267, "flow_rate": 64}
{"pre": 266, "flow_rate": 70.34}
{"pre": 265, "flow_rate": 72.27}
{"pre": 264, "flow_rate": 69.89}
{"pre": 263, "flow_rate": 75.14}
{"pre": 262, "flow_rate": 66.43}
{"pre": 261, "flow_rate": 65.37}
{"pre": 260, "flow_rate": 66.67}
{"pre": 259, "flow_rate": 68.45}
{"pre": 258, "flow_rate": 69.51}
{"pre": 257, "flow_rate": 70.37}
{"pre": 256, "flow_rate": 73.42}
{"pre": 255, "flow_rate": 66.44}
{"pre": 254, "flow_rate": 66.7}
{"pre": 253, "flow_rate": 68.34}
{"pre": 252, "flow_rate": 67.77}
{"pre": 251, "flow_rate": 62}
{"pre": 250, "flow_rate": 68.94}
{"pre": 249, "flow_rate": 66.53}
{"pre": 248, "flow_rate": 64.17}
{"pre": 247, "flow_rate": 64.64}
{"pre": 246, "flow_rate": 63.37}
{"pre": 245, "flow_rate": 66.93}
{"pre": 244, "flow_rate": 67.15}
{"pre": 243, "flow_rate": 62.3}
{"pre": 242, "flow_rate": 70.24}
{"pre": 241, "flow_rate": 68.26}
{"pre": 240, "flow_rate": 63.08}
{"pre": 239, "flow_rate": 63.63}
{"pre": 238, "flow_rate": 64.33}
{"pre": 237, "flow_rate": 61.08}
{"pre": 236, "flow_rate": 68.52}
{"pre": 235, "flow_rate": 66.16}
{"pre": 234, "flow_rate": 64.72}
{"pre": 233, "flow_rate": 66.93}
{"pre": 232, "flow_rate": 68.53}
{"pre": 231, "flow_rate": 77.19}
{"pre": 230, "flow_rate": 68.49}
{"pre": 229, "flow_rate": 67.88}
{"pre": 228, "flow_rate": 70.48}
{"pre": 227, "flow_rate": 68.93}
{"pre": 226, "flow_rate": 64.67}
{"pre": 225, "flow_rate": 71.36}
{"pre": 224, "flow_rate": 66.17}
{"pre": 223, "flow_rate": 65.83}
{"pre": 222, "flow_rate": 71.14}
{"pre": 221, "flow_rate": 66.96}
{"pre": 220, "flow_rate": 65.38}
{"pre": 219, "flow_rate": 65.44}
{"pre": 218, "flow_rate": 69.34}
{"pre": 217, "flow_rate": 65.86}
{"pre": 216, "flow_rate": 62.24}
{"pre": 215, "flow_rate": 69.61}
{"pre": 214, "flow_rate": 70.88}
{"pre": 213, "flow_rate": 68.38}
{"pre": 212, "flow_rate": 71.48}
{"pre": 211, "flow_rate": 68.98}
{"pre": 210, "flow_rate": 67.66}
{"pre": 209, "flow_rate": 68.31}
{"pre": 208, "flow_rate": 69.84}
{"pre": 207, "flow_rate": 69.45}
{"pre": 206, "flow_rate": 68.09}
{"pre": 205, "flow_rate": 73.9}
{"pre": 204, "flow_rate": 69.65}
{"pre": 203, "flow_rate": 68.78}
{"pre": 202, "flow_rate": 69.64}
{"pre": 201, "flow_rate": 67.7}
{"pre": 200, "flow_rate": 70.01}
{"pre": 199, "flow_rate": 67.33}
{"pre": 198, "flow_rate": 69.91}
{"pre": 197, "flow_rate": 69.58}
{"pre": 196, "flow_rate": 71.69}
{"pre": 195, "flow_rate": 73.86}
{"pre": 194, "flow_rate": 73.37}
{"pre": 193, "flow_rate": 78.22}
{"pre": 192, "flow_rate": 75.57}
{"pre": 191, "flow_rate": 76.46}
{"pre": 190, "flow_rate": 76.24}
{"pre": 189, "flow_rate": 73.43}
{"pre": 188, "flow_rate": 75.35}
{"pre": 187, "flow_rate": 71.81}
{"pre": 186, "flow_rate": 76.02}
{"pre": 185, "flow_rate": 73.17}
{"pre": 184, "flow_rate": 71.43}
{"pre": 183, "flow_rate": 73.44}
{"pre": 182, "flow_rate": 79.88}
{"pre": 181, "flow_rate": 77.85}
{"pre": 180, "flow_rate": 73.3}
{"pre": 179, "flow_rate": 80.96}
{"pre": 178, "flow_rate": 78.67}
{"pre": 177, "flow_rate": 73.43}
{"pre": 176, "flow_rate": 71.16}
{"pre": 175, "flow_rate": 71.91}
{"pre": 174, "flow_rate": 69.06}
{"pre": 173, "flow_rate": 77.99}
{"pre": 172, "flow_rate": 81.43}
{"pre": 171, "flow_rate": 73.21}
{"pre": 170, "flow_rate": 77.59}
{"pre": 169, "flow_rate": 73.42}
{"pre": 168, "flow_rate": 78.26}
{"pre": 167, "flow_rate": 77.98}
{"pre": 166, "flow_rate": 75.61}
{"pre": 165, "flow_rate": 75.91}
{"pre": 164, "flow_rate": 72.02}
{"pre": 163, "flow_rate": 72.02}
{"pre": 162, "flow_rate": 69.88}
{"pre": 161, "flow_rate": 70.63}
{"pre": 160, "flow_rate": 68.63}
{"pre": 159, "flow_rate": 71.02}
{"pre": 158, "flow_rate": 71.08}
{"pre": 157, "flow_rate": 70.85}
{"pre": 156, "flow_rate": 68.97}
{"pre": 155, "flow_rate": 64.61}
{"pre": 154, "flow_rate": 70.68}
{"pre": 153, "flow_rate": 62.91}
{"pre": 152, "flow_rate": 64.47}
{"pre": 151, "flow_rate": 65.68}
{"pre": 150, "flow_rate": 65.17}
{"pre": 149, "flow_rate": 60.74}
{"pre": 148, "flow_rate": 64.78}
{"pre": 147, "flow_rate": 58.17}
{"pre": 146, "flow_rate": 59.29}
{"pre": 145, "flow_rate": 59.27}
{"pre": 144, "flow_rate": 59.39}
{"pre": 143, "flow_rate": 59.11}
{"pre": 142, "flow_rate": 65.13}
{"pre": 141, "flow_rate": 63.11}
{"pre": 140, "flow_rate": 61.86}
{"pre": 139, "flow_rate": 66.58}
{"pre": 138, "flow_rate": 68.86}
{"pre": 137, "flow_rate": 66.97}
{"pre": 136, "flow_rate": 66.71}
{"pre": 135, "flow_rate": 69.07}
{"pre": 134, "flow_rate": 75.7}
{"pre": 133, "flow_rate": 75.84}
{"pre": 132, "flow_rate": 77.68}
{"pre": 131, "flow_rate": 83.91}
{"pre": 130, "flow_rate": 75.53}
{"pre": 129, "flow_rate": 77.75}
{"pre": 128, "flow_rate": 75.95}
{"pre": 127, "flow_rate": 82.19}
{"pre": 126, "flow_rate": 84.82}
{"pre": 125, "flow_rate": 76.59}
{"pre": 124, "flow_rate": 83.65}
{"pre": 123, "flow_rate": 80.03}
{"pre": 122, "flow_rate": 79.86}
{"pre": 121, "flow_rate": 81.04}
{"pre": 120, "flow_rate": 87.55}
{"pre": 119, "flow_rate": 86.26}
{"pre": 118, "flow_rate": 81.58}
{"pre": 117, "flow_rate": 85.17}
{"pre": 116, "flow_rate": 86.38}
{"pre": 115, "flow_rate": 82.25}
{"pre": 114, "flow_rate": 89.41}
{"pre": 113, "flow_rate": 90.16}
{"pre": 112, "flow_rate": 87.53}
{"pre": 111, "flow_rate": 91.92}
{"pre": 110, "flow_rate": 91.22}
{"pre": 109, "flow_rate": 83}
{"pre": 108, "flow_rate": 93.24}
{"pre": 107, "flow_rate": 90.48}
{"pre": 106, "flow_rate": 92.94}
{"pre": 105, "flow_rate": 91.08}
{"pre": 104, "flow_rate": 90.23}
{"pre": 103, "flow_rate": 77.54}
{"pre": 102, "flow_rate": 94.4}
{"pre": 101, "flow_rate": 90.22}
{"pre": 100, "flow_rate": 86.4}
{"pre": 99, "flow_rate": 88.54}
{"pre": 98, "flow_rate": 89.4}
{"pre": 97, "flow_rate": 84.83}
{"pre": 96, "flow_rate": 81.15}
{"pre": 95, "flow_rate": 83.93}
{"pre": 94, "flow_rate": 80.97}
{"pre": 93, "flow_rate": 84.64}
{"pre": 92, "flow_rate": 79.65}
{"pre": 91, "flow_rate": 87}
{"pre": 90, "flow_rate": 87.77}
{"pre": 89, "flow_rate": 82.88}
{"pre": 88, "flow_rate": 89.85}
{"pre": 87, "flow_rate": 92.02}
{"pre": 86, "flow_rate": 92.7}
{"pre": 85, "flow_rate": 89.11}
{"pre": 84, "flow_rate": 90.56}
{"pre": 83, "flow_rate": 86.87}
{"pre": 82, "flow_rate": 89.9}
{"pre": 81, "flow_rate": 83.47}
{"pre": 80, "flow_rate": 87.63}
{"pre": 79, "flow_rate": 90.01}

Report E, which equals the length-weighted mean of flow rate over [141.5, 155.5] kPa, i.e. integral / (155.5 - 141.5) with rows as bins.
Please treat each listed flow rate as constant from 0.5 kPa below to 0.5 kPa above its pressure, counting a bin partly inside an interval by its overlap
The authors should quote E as 62.8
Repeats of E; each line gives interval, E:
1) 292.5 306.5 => 81.1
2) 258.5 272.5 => 68.9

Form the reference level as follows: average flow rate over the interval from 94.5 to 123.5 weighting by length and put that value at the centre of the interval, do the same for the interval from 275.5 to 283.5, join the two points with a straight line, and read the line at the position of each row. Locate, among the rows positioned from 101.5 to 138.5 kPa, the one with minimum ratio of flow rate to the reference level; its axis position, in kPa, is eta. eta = 136 kPa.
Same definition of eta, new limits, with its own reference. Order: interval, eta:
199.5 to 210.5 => 201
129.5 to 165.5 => 147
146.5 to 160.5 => 147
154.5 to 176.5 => 155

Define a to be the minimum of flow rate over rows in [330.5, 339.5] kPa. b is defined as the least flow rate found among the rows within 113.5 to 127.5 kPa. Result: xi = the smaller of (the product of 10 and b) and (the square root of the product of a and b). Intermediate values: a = 83.37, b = 76.59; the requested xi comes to 80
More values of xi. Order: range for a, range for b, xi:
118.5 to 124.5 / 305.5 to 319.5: 77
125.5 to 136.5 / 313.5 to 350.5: 70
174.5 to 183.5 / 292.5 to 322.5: 72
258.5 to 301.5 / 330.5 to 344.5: 73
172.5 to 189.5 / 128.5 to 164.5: 63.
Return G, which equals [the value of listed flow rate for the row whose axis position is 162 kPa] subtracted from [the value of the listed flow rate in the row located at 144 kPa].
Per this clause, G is -10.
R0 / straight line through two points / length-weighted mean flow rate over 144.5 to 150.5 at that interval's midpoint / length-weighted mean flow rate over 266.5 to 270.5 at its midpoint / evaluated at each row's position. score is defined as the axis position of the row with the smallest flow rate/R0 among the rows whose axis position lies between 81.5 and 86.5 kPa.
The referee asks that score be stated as 83 kPa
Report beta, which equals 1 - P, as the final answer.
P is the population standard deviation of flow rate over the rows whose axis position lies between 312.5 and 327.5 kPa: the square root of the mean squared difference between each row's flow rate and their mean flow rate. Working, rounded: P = 3.17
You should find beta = -2.17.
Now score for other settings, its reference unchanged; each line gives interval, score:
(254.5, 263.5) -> 261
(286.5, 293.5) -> 288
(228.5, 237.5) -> 237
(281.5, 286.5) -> 282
